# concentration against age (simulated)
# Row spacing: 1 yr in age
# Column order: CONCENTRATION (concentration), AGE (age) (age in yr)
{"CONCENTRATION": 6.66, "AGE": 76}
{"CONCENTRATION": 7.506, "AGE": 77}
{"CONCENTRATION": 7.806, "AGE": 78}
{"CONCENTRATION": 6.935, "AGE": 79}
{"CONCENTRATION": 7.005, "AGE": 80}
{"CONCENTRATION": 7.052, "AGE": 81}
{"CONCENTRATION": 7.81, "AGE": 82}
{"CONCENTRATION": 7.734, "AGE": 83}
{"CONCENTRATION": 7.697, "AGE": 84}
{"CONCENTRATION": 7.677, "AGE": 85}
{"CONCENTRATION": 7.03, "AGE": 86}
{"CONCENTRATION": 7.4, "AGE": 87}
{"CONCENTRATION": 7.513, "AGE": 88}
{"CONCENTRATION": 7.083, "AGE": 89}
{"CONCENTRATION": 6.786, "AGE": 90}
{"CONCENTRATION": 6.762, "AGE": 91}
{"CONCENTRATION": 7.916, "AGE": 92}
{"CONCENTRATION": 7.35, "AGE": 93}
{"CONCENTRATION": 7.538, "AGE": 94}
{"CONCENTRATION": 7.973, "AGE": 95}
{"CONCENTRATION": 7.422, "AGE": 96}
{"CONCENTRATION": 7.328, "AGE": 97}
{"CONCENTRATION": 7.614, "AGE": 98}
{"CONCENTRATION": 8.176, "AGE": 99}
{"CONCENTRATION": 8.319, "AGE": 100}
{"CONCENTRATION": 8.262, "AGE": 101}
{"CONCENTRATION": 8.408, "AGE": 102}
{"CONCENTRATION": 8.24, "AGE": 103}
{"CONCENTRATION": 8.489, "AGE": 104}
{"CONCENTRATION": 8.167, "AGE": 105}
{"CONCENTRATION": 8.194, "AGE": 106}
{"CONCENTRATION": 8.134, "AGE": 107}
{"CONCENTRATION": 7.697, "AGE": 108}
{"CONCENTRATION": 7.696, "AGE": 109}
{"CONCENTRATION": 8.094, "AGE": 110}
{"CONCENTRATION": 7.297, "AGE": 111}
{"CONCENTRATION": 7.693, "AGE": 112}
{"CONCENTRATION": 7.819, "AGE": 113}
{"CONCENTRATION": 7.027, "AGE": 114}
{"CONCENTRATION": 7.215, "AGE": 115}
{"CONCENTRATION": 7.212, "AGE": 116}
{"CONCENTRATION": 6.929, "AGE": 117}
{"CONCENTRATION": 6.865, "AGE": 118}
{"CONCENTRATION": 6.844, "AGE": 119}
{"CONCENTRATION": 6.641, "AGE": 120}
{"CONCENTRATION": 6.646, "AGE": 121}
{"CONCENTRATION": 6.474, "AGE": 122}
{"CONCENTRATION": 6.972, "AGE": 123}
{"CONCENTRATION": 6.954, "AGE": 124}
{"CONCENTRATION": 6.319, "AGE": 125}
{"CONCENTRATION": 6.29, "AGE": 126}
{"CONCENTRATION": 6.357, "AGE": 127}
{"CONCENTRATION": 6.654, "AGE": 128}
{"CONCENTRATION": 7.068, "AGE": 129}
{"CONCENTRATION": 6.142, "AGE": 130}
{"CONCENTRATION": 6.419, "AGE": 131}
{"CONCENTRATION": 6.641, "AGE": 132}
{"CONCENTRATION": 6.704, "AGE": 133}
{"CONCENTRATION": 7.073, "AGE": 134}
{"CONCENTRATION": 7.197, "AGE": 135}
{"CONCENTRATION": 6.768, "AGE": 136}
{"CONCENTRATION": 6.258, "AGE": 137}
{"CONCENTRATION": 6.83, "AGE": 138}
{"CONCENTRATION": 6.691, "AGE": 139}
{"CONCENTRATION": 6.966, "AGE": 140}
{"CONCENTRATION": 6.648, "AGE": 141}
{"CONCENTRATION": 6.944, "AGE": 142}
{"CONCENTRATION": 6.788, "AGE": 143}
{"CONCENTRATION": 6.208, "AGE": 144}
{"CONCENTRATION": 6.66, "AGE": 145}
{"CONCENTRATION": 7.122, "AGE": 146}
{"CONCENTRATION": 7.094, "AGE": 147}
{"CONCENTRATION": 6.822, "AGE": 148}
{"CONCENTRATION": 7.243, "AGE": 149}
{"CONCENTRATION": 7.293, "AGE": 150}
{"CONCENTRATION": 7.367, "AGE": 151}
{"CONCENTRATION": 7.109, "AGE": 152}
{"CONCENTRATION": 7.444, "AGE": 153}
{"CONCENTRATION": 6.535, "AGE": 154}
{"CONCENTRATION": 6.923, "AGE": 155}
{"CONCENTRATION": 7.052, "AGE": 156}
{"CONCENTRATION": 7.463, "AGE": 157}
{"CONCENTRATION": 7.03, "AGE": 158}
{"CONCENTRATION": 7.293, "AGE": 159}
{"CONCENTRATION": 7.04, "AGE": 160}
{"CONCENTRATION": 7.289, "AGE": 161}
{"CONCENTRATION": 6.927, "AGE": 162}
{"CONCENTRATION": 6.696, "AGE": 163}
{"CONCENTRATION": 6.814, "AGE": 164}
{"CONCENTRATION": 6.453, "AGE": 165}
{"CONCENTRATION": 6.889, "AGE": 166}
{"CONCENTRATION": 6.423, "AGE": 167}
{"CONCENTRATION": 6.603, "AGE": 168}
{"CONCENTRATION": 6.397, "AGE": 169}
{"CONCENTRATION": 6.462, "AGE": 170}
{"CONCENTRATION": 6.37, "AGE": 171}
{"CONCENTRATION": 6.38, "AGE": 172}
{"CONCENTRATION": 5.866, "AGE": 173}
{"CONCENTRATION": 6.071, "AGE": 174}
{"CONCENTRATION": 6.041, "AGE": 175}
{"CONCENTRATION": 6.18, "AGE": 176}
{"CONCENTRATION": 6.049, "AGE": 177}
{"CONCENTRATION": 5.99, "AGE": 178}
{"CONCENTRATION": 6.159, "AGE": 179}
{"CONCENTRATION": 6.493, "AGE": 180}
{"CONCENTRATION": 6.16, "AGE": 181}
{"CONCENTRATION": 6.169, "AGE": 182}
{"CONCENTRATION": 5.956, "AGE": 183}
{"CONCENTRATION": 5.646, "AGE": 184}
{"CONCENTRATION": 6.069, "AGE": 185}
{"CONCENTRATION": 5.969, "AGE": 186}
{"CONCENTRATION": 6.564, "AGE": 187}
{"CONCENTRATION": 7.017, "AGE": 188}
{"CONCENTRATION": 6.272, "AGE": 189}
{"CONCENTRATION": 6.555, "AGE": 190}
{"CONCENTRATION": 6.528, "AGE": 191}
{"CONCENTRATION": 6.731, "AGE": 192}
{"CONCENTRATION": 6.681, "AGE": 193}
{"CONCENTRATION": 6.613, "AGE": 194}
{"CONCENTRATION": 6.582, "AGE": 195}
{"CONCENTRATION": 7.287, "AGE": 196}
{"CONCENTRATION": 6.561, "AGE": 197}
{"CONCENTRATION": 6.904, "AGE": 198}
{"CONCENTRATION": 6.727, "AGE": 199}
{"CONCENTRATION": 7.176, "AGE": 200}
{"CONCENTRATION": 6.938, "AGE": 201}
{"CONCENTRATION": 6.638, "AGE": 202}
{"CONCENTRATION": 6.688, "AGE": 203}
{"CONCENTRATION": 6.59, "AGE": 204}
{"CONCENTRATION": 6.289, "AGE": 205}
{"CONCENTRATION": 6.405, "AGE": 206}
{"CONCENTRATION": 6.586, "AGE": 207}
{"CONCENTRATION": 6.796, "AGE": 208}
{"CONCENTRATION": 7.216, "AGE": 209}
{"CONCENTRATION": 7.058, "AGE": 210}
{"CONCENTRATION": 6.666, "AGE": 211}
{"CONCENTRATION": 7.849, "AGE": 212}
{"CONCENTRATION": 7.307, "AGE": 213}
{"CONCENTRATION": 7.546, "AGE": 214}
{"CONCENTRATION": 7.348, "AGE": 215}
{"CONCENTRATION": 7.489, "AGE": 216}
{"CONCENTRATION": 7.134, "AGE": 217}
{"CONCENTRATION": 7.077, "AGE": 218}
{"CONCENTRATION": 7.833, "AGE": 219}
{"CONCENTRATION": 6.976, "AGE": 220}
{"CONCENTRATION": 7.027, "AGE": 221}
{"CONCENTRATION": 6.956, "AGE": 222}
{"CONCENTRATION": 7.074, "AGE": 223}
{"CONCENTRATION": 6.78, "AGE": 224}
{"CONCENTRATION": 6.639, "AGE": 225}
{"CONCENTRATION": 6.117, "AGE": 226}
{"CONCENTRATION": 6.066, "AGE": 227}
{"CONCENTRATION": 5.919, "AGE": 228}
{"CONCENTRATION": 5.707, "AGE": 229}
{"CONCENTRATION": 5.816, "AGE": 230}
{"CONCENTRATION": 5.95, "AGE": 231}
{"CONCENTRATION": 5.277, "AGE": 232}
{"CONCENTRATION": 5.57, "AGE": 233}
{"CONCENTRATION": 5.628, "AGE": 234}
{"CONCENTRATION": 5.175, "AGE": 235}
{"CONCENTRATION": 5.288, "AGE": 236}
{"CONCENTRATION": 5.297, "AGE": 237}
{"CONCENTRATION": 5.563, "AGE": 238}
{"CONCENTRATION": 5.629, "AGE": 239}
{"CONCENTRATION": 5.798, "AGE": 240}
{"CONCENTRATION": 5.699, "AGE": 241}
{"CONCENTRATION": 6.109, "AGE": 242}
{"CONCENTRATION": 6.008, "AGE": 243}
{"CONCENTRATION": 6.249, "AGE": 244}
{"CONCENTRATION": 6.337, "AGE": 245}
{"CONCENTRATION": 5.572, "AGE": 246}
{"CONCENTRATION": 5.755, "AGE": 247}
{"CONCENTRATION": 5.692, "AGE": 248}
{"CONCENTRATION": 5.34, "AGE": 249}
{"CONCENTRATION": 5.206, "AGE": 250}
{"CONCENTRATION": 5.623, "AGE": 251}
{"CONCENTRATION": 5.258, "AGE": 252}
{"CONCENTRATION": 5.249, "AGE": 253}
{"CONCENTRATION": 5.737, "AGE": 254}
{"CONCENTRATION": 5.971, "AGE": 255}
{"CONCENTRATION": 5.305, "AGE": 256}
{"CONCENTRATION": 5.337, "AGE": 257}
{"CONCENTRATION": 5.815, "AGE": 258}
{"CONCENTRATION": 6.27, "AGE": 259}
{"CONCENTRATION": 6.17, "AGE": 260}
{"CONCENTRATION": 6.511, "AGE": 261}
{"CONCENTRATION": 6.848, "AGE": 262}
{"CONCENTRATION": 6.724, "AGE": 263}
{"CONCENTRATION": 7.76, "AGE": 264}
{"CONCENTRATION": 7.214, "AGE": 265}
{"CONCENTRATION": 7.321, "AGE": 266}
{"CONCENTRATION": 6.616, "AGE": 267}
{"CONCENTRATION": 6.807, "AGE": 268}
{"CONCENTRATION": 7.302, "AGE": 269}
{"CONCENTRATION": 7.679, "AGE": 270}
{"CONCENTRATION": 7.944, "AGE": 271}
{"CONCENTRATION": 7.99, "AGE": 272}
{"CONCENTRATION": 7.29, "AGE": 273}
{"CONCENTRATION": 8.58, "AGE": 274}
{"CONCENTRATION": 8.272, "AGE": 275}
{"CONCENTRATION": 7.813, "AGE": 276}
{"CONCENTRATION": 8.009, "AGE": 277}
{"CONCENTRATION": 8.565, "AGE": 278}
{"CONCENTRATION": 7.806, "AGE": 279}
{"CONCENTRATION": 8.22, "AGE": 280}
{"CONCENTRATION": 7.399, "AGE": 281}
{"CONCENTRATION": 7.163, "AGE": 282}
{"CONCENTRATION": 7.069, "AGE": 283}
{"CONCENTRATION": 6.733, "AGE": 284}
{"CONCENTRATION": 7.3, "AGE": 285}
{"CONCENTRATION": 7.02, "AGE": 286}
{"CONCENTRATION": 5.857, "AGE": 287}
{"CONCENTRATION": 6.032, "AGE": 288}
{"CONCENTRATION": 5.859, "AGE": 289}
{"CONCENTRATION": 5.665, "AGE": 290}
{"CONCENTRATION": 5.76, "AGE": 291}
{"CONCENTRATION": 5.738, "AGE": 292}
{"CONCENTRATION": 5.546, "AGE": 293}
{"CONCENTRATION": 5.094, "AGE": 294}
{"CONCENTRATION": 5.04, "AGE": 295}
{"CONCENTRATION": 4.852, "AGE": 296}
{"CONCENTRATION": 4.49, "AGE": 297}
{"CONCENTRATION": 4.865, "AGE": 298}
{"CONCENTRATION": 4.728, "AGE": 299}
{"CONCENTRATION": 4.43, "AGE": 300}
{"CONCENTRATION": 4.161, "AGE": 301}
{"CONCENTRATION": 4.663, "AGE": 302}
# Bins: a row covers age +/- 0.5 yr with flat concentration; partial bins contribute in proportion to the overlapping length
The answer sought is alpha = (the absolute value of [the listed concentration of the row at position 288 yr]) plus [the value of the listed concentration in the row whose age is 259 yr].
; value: 12.3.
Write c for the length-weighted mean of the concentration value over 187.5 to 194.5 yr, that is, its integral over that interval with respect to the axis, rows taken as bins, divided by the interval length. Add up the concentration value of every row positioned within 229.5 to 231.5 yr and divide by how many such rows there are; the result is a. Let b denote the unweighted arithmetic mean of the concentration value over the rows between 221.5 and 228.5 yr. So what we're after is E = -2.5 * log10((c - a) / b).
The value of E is 2.35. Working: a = 5.9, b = 6.5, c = 6.6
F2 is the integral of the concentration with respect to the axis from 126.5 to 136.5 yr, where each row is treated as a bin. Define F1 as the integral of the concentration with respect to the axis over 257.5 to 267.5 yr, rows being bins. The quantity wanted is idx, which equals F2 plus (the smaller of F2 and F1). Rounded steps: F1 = 67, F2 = 67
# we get 134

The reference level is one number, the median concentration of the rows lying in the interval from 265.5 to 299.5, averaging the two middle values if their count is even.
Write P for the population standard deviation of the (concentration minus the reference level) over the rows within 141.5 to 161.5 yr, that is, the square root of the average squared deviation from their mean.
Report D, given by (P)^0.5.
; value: 0.56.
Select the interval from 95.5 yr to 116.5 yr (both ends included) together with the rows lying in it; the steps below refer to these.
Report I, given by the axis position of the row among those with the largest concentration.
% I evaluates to 104 yr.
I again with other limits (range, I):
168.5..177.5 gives 170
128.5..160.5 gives 157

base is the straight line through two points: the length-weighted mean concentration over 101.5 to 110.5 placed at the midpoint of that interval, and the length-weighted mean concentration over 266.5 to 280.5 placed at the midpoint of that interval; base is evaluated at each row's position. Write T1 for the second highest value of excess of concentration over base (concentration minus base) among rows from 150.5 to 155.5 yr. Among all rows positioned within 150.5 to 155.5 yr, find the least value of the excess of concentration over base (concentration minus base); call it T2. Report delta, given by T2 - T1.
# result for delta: -0.8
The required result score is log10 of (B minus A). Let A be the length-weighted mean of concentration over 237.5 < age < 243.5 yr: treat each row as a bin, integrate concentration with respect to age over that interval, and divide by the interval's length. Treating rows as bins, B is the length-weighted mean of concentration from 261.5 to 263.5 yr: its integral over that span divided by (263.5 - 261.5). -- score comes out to -0.01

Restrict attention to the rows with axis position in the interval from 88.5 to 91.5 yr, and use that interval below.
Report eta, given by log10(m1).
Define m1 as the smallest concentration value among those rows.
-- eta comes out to 0.83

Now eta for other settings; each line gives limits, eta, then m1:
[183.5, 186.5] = 0.75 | 5.646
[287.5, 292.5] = 0.75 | 5.665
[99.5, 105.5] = 0.91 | 8.167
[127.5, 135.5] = 0.79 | 6.142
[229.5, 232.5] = 0.72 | 5.277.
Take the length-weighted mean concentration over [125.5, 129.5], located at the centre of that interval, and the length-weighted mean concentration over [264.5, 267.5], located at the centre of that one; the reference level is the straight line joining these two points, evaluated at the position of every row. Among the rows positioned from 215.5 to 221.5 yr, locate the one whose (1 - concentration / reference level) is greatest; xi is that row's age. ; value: 220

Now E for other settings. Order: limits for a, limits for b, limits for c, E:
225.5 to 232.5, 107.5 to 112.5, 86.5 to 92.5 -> 1.84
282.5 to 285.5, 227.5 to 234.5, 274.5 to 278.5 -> 1.76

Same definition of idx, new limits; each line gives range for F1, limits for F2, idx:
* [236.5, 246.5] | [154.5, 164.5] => 129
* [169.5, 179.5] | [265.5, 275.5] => 137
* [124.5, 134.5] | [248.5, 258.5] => 110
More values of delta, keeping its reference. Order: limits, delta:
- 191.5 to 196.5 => -0.1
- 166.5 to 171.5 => -0.1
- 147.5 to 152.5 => -0.5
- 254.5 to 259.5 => -0.7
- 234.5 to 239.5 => -0.4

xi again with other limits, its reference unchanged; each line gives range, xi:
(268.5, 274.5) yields 273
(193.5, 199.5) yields 197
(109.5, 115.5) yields 114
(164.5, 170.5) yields 169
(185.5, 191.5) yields 186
